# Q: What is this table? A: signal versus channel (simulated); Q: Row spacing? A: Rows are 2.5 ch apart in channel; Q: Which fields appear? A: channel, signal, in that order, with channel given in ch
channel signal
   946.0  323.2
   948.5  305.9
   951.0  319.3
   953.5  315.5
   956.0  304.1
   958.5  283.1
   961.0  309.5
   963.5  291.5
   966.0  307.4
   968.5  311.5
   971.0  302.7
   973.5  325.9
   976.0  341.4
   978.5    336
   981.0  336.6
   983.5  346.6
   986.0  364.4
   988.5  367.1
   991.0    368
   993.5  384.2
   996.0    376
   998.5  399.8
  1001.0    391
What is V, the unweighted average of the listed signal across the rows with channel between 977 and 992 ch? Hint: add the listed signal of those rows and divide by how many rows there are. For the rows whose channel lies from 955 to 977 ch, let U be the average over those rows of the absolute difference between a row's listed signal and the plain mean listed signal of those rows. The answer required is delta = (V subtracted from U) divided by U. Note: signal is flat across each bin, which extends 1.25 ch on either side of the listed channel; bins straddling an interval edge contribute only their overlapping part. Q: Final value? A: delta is -28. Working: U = 12.0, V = 353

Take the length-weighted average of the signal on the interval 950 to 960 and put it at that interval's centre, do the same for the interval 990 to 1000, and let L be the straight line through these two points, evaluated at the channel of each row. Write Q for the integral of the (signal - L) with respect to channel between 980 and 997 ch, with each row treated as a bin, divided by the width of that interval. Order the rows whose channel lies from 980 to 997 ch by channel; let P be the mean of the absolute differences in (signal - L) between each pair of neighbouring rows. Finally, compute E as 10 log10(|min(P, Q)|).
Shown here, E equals 8.2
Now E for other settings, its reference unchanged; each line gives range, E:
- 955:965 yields 12.5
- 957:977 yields 13.0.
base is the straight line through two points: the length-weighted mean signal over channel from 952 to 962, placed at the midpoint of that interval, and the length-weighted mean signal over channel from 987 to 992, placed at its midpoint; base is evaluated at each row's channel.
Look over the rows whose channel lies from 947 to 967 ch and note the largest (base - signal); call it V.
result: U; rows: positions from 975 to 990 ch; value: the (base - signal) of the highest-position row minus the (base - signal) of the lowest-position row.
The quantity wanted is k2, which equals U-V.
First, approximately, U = -1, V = 25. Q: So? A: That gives -26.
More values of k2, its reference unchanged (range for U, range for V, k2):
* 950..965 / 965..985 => 24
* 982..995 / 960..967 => -42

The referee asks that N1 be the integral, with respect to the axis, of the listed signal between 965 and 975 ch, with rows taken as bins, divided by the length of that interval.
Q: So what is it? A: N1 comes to 313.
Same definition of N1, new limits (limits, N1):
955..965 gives 297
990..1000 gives 383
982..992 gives 361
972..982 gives 334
